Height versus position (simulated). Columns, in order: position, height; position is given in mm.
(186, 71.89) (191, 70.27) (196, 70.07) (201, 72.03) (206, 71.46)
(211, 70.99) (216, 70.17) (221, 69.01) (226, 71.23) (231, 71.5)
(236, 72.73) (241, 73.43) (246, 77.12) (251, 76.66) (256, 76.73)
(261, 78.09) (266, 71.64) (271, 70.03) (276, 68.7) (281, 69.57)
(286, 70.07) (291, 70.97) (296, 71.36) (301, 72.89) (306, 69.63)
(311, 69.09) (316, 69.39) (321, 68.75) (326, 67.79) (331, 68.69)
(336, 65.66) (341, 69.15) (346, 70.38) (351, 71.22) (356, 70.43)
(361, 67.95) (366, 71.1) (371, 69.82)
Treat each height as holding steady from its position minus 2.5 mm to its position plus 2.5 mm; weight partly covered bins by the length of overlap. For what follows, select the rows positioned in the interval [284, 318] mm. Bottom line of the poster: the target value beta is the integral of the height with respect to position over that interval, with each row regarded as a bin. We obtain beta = 2397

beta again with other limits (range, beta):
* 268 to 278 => 695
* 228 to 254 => 1931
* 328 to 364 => 2487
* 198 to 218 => 1423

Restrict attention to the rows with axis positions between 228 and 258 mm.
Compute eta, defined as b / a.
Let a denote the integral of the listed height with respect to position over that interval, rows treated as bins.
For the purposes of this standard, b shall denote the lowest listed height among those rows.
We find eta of 0.032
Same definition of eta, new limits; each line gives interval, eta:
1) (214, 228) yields 0.070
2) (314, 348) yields 0.028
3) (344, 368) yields 0.040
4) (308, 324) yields 0.062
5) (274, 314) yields 0.024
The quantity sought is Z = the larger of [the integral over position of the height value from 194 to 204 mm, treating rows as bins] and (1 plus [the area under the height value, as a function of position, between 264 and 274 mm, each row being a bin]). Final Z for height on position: 711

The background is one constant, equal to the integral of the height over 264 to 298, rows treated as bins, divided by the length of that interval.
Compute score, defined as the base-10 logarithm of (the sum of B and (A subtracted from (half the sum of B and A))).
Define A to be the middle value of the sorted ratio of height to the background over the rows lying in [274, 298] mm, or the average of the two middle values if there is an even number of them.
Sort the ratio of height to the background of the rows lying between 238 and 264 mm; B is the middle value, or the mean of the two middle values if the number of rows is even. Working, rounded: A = 1.00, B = 1.09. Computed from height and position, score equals 0.056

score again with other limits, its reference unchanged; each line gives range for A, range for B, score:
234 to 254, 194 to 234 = -0.007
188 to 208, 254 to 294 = 0.000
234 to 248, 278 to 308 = -0.008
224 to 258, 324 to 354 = -0.023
